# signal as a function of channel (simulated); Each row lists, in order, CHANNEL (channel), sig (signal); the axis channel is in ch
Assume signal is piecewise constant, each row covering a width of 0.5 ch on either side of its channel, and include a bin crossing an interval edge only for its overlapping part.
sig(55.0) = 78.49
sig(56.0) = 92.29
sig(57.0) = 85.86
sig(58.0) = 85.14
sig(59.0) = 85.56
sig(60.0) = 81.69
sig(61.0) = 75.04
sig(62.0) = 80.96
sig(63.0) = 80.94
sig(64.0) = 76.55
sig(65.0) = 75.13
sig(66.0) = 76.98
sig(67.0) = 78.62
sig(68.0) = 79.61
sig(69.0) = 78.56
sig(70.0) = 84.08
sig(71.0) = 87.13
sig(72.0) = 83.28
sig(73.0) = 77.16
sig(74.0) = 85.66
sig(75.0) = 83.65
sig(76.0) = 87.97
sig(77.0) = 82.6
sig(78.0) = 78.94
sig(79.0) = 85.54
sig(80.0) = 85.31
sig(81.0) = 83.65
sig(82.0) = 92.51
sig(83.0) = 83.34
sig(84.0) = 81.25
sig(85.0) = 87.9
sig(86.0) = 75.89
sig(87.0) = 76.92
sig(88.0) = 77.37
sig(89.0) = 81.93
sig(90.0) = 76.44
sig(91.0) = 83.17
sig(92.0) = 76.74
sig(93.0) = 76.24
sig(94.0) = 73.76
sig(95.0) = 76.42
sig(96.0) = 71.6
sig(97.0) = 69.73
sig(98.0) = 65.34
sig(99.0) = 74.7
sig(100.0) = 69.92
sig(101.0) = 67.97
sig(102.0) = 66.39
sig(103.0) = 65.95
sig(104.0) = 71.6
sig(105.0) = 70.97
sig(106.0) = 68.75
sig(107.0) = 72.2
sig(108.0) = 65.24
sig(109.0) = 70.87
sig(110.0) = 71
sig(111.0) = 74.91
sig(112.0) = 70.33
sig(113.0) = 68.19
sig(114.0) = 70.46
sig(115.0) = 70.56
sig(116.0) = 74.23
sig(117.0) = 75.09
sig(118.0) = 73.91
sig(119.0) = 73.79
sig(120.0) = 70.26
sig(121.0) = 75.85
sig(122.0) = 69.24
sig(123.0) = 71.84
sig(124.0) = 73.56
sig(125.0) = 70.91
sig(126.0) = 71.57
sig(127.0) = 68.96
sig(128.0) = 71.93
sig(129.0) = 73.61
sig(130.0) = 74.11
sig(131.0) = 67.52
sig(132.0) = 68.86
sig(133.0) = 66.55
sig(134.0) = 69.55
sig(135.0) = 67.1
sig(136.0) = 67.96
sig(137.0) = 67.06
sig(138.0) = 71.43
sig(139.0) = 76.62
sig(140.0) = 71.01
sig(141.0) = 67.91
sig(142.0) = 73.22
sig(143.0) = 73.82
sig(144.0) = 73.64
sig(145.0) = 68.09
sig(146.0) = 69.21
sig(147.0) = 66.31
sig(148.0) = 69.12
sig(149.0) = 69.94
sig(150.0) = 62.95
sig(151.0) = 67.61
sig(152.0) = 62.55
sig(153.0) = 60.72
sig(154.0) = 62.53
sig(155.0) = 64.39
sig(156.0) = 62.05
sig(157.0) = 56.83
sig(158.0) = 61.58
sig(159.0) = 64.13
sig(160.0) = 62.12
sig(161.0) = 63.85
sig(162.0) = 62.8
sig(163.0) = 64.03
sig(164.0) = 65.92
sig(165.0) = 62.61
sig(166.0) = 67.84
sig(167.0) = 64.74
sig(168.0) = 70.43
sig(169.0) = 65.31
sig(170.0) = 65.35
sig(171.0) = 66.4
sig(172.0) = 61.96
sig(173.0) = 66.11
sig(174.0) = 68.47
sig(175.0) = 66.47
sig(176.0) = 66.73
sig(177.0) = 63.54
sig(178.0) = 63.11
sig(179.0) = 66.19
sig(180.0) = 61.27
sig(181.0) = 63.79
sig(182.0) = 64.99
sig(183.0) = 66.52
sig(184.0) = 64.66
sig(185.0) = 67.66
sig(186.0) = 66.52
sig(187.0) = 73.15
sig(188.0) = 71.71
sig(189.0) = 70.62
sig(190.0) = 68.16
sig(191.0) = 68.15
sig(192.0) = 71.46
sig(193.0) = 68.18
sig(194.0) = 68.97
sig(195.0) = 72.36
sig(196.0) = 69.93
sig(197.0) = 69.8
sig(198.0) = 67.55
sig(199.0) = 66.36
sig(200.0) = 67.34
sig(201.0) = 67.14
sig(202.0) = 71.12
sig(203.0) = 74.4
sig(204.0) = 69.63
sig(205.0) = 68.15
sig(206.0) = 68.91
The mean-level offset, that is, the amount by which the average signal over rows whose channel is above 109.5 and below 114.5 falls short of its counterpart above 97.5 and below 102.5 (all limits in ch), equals -2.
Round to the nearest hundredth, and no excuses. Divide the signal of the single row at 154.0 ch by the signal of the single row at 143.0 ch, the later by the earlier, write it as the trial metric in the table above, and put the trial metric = 0.85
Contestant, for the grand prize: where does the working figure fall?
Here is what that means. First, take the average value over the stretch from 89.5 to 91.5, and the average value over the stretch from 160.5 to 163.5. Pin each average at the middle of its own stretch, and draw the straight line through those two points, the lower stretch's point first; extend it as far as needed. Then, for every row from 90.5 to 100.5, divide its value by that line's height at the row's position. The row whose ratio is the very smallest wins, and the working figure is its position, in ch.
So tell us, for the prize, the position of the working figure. 98.0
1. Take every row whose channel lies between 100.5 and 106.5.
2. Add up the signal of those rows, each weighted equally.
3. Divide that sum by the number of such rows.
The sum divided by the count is 68.6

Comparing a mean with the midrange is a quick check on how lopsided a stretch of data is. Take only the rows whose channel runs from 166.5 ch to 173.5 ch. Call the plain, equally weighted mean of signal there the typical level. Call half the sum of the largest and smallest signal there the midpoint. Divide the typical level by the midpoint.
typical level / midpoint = 0.99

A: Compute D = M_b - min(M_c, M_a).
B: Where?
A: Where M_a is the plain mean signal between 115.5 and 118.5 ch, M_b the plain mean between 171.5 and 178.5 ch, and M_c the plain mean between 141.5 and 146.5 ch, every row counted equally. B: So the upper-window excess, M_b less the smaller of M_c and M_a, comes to -6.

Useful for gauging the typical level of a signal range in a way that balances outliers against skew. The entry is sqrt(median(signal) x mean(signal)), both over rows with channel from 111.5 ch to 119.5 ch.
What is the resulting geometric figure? 72.1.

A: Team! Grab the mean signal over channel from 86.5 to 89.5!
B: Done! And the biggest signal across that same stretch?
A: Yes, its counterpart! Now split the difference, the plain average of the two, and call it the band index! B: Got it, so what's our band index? 80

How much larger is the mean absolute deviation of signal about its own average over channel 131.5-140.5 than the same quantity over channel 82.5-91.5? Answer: -1.1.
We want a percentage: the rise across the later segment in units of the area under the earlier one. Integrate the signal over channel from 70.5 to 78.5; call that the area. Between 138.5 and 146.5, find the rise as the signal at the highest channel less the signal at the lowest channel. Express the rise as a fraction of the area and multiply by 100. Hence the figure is -1.1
